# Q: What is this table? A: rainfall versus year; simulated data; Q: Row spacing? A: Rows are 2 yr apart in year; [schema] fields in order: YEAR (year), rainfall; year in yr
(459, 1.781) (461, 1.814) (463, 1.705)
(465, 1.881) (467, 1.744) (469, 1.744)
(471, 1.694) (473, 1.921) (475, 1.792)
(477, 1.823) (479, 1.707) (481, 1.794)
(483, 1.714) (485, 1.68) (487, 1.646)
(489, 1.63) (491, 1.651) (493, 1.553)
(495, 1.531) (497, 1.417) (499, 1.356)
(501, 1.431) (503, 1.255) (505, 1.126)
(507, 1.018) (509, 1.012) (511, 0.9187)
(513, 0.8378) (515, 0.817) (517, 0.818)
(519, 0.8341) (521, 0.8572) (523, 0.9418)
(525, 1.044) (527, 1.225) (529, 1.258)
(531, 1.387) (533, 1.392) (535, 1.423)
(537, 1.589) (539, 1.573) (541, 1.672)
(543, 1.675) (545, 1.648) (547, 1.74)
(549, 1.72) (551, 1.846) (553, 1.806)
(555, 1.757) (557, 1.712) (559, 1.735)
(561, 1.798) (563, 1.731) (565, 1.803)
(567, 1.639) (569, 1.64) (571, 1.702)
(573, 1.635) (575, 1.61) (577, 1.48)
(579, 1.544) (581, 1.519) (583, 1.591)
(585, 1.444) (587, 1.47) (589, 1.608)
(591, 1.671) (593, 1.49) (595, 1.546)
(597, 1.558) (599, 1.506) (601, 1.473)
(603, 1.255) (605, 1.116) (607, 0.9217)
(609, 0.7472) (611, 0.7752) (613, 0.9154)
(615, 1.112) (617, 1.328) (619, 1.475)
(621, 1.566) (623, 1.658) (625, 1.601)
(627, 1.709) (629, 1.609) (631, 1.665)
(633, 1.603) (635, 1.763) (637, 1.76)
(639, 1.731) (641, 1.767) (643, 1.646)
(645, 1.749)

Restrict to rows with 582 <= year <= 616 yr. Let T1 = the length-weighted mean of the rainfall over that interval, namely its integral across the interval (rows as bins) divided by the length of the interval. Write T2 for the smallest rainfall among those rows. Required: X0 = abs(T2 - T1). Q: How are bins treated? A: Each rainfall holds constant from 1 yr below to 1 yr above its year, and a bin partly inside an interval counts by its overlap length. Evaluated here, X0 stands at 0.56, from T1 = 1.3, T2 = 0.7472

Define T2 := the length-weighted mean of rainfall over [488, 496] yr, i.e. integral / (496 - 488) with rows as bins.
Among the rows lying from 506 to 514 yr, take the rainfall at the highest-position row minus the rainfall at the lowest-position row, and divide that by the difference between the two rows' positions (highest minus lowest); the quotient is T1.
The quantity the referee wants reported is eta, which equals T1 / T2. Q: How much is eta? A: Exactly -0.019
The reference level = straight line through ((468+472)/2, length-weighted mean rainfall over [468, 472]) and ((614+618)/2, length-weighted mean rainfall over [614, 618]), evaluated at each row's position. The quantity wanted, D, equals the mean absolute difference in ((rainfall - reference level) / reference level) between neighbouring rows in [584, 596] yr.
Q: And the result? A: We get 0.07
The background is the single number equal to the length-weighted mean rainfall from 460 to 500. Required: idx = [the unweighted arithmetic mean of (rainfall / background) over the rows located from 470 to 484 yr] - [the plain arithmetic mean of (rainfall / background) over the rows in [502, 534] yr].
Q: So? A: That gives 0.43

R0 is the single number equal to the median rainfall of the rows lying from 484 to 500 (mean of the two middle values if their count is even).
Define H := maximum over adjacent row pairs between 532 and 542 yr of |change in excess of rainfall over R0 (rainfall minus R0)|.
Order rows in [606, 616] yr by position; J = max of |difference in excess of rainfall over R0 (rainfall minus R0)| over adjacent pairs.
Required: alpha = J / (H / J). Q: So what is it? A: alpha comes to 0.23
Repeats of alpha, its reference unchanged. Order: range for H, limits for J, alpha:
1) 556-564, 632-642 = 0.38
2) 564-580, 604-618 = 0.28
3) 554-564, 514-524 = 0.11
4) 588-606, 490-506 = 0.14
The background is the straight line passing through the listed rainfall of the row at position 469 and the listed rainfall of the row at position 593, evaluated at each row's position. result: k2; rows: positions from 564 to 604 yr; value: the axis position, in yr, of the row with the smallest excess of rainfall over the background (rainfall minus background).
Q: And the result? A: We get 603 yr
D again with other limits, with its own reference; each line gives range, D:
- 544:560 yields 0.04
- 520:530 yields 0.07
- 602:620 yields 0.13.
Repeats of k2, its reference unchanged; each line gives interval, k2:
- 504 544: 515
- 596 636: 609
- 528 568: 529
